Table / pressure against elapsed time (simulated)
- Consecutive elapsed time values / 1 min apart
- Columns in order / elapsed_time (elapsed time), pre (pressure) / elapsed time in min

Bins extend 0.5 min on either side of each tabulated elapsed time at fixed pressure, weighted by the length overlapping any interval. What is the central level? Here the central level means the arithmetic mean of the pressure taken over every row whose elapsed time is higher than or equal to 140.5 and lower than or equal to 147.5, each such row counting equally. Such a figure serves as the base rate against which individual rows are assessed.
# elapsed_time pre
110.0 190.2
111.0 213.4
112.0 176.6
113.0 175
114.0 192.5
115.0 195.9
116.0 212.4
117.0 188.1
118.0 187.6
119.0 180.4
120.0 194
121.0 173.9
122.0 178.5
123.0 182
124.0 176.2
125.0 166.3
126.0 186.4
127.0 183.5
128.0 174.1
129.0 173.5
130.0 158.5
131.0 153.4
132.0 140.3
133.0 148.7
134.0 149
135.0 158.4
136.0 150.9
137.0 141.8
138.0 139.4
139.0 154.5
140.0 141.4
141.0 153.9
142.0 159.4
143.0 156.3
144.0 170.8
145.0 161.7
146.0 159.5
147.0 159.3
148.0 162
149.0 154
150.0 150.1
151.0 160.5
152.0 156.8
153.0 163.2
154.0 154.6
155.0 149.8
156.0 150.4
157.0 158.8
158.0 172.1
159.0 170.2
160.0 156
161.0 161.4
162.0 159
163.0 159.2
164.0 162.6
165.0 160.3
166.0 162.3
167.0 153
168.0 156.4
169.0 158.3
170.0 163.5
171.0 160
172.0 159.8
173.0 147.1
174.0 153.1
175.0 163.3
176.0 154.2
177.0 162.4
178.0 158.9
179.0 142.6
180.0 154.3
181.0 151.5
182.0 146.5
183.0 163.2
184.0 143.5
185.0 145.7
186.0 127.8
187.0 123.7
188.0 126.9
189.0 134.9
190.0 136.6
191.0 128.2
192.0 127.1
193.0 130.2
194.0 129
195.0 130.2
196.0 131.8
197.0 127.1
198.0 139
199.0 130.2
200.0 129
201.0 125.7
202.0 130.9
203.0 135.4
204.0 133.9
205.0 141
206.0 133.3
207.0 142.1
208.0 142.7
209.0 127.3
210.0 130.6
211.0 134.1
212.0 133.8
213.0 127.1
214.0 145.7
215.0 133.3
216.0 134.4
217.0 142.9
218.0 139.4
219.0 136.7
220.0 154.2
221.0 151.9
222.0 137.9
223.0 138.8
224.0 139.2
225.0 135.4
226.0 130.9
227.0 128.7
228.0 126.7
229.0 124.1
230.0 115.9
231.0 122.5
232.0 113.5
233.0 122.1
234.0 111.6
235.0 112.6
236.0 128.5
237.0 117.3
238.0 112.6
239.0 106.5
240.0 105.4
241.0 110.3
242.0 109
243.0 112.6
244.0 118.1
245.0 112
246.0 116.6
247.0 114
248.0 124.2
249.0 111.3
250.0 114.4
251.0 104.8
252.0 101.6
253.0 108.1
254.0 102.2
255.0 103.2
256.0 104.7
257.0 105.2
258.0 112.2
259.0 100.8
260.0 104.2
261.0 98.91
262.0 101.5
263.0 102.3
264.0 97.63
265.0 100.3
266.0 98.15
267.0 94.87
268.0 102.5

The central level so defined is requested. 160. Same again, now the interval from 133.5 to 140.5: 148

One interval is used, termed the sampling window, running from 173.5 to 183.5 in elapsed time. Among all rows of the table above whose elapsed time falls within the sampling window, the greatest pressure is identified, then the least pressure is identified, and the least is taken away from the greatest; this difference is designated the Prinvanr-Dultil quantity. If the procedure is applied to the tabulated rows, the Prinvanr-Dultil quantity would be 21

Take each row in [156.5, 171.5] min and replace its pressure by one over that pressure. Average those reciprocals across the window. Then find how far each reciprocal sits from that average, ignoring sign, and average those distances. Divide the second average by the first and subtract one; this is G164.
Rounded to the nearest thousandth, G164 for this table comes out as -0.978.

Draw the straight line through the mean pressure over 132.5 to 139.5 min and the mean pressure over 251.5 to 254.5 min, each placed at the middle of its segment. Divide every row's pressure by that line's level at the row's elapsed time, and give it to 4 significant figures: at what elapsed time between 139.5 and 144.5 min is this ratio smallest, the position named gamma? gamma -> 140.0 min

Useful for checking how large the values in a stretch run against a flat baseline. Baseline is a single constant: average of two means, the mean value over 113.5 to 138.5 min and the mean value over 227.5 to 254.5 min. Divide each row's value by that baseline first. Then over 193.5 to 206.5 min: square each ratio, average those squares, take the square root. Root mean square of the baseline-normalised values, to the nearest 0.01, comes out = 0.93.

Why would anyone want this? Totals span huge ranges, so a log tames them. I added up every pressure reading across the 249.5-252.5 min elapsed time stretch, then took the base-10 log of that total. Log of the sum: 2.51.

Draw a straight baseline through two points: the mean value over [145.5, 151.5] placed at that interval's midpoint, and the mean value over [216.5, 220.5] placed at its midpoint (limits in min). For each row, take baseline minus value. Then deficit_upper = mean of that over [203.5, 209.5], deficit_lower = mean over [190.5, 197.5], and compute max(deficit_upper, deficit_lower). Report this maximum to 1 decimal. 19.2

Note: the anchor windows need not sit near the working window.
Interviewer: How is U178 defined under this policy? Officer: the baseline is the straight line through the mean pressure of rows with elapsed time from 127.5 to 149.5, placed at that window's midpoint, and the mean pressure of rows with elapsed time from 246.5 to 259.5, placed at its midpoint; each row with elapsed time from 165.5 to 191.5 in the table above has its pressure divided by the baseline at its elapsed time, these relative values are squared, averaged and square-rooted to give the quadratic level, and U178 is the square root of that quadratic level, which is 1.04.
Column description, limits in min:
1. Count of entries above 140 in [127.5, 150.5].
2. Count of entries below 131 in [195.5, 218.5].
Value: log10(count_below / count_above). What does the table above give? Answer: -0.4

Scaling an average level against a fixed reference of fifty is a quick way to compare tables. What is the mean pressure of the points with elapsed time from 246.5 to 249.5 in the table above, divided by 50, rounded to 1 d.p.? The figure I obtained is 2.3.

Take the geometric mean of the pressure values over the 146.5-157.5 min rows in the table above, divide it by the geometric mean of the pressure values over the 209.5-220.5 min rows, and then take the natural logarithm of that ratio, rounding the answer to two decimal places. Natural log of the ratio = 0.13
